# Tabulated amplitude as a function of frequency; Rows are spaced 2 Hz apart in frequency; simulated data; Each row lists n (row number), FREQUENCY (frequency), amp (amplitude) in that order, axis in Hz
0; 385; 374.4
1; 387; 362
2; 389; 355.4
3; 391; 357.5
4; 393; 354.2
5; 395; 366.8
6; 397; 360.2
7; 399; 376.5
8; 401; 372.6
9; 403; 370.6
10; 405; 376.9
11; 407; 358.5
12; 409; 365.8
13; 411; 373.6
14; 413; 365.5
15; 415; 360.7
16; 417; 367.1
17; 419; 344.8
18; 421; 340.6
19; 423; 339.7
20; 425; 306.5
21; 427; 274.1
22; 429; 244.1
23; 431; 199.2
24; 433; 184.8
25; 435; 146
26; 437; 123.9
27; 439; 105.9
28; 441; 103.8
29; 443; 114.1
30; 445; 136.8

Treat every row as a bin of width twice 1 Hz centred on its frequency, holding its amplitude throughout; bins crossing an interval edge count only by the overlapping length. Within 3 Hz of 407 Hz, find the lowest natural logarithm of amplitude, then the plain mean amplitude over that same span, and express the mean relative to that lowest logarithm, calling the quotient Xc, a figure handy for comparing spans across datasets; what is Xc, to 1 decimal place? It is 62.4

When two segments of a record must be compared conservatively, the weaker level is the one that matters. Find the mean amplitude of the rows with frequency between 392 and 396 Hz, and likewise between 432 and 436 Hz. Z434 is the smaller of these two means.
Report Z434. 165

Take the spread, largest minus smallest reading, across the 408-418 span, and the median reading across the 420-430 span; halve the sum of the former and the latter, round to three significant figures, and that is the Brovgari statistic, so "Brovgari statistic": 160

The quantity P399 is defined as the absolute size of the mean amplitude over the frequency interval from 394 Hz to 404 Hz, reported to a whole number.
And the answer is 369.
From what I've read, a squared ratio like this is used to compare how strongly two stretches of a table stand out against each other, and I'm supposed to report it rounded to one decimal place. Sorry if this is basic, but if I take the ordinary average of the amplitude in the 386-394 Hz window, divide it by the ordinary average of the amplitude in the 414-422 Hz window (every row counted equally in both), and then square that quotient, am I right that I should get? 1.0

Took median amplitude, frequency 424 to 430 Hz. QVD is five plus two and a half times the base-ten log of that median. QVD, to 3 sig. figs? 11.1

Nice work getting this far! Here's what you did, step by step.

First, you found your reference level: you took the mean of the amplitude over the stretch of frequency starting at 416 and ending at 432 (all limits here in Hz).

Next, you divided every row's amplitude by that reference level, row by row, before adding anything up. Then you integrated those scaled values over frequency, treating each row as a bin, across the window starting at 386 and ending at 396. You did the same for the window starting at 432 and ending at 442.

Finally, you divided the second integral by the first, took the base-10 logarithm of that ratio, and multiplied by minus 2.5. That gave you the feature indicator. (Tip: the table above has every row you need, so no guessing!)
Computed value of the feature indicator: 1.1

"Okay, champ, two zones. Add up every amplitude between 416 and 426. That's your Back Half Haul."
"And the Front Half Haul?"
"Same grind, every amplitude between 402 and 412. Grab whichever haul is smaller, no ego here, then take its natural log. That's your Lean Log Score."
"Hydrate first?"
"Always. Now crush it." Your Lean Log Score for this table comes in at 7.44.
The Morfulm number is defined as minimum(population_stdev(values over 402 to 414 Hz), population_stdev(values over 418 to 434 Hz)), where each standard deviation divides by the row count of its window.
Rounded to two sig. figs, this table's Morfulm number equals 6.0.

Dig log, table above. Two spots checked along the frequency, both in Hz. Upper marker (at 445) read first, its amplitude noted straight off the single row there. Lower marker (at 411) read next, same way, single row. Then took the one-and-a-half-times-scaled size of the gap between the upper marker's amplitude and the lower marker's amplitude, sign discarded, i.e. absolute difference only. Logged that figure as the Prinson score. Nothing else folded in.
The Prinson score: 355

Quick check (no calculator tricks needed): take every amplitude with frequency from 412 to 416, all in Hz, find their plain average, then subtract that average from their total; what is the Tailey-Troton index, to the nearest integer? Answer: 363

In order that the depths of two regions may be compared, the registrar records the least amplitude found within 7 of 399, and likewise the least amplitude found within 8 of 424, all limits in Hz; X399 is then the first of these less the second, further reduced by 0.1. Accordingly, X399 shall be 155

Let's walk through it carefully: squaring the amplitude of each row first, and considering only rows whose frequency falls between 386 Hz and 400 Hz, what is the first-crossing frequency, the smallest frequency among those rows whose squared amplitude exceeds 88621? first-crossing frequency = 387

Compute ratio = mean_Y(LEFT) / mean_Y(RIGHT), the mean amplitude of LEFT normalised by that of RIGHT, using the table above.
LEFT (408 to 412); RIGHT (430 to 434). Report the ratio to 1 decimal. 1.9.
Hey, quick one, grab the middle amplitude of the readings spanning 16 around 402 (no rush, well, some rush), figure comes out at 369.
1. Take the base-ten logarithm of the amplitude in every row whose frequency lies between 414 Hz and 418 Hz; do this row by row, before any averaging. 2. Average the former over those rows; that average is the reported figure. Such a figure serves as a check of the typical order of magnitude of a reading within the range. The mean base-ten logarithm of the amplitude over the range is 2.56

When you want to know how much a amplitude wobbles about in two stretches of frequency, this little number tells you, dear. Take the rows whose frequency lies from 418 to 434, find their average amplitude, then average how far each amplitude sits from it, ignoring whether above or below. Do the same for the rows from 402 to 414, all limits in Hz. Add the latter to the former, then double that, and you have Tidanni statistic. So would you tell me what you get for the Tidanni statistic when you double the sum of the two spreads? 118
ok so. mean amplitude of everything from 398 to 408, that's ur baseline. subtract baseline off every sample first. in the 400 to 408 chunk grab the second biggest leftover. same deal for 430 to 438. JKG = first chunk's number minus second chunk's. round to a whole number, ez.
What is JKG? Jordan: 188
